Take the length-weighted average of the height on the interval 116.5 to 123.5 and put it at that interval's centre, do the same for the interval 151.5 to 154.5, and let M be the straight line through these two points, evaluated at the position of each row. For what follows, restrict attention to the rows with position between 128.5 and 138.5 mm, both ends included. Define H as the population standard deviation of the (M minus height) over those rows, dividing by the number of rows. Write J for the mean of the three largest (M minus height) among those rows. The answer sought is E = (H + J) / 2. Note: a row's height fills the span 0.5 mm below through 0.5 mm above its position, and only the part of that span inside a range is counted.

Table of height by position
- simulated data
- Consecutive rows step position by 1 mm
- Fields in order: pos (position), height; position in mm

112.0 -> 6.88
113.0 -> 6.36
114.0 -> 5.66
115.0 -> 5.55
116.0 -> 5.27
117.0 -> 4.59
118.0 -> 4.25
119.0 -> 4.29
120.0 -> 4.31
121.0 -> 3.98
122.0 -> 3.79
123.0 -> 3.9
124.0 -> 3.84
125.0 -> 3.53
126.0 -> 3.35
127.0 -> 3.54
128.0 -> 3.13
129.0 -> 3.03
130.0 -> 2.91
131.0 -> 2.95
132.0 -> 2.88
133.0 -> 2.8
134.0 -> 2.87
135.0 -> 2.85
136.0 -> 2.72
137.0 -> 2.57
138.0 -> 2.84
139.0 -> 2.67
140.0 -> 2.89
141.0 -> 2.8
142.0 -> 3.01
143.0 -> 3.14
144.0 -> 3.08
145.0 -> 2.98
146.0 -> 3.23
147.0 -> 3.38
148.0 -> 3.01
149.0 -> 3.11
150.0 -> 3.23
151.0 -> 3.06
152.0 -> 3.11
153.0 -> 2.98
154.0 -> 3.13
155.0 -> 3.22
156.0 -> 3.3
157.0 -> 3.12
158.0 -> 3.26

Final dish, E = 0.5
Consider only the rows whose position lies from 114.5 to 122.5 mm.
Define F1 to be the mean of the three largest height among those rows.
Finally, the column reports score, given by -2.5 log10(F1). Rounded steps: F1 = 5.14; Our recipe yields -1.78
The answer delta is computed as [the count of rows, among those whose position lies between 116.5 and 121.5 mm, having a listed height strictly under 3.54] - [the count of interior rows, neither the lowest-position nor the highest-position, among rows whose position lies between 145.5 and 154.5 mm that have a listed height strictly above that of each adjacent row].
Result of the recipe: -3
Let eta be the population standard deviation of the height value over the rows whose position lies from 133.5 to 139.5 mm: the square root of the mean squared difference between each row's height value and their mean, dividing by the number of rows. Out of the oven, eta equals 0.11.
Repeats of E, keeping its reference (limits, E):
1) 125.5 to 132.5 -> 0.5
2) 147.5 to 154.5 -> 0.1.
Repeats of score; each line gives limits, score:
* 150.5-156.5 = -1.27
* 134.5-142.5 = -1.16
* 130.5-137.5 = -1.16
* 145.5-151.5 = -1.29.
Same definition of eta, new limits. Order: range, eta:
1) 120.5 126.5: 0.22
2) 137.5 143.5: 0.15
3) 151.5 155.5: 0.09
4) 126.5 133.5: 0.23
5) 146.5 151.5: 0.13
